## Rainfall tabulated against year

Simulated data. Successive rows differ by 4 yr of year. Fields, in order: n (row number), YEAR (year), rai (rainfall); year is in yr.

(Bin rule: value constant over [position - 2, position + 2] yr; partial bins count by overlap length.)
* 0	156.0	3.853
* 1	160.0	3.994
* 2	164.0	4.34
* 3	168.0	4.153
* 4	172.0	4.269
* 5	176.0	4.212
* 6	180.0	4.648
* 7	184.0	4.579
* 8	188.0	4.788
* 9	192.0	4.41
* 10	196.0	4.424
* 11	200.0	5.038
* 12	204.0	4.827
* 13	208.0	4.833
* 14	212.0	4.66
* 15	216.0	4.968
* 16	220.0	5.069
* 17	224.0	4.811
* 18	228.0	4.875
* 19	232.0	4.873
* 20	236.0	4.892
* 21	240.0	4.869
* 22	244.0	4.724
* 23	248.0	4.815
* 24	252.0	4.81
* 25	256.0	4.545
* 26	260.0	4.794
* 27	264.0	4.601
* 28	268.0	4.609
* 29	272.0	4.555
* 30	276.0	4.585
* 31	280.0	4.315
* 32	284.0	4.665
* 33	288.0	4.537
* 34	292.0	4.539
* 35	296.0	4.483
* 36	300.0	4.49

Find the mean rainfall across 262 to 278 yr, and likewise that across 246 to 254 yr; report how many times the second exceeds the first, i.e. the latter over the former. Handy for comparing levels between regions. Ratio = 1.05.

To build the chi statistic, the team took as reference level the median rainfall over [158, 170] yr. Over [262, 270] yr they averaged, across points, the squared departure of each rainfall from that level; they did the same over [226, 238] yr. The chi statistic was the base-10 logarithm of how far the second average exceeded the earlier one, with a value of -0.49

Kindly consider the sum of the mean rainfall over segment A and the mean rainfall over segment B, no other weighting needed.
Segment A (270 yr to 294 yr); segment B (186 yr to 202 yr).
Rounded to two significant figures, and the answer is 9.2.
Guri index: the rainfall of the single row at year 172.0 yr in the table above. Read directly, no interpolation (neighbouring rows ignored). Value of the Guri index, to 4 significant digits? 4.269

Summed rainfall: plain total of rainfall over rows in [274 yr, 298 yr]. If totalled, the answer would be 27.1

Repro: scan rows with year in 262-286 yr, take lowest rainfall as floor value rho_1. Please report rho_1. 4.315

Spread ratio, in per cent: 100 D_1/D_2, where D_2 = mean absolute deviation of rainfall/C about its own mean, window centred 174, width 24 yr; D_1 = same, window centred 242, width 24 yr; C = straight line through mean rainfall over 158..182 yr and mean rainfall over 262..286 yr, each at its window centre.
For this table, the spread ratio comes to 42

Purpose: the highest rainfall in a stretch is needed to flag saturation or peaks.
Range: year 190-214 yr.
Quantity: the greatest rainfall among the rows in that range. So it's 5.038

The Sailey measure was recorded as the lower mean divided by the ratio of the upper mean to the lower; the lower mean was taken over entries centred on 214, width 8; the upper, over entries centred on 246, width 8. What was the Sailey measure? 4.9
